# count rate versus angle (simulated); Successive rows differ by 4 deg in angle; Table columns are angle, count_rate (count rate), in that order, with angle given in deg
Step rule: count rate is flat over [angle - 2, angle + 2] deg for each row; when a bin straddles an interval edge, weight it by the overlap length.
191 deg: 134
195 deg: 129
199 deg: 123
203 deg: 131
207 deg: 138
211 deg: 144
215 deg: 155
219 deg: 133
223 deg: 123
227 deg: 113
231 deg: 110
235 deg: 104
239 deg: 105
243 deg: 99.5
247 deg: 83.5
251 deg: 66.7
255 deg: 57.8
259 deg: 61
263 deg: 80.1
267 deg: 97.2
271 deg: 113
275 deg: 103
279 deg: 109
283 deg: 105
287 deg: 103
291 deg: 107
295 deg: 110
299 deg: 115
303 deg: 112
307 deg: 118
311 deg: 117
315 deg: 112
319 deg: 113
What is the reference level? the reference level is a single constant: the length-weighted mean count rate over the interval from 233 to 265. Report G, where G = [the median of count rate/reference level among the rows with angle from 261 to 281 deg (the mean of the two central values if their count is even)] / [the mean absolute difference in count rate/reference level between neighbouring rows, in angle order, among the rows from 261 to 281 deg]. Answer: 8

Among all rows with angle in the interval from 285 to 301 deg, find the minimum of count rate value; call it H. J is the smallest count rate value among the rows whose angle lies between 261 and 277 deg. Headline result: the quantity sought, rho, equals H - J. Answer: 23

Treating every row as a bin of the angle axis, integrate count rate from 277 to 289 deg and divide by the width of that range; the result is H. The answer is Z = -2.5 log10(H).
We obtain -5.06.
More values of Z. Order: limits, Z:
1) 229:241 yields -5.07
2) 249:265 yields -4.56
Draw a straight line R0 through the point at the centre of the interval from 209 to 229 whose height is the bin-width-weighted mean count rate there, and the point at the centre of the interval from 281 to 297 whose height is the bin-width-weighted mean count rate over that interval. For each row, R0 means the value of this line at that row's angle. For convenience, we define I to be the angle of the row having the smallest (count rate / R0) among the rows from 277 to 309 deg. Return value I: 287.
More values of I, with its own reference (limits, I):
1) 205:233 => 231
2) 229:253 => 251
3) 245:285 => 255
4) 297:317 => 303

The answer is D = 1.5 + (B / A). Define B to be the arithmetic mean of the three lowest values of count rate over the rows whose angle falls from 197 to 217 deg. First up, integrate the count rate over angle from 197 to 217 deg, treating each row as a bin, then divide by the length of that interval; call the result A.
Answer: 2.45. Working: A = 138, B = 131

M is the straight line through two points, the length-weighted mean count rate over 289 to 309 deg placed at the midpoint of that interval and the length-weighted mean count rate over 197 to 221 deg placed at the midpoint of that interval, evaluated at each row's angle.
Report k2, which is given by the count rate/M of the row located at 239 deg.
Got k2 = 0.81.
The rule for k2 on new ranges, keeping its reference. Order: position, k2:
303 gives 1.01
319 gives 1.06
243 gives 0.78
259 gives 0.49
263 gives 0.65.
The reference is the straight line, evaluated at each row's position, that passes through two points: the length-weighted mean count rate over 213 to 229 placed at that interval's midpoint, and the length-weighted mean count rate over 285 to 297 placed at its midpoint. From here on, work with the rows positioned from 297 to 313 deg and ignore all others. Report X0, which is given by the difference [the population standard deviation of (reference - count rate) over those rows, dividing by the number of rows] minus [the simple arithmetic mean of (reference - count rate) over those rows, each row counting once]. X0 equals 17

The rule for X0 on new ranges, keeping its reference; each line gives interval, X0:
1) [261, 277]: -3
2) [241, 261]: -33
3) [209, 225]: 17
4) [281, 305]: 9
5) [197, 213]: 7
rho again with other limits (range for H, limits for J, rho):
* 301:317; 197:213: -11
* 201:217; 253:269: 73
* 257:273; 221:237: -43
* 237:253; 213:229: -46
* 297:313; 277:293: 9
